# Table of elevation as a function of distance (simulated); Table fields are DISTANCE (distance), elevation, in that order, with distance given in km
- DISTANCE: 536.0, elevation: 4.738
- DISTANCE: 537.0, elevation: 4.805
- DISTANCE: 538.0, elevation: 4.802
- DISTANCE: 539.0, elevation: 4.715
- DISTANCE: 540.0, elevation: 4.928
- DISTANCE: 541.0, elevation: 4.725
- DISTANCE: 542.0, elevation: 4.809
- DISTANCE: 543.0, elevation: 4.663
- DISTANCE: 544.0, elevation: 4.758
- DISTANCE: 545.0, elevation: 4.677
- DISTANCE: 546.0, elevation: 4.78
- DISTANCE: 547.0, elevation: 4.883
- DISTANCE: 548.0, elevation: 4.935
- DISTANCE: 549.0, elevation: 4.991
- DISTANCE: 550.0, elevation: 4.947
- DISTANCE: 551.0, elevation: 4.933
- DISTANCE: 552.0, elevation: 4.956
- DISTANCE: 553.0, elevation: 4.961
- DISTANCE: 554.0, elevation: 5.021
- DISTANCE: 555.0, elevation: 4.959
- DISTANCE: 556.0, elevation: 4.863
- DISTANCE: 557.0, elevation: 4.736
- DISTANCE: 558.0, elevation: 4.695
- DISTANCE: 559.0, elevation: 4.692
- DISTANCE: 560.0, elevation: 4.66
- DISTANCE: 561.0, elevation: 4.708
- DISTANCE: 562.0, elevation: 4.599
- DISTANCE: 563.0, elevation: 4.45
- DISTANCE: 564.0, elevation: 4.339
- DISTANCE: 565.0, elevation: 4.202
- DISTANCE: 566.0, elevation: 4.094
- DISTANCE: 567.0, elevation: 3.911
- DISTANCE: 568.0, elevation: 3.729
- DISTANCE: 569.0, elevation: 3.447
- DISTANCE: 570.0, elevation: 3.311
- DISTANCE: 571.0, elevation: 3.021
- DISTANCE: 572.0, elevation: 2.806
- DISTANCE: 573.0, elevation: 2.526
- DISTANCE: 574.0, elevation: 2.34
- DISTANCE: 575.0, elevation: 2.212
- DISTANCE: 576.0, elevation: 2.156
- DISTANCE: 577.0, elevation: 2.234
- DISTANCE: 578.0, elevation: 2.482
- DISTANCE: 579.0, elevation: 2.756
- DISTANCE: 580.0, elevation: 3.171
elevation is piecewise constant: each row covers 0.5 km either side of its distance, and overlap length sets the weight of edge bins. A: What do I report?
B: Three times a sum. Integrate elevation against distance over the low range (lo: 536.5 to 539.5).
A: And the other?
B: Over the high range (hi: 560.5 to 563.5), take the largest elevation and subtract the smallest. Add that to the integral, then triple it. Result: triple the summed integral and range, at 43.7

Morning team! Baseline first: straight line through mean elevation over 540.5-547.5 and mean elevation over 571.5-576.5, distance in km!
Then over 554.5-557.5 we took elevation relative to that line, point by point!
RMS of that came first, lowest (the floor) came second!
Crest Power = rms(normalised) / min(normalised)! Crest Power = 1.004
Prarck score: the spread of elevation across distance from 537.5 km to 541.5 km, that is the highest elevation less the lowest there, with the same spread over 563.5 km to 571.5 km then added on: 1.5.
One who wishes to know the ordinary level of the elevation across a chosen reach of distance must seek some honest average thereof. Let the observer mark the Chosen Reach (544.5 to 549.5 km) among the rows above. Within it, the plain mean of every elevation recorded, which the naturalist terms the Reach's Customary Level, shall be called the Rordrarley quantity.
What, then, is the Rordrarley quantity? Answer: 4.9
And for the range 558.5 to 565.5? 4.5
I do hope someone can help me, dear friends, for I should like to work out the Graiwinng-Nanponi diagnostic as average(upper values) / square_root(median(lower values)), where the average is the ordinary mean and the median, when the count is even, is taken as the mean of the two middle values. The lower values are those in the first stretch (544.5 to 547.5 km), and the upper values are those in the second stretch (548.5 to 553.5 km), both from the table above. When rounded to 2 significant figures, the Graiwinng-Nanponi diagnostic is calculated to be 2.3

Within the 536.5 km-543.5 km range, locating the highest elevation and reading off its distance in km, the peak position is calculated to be 540.0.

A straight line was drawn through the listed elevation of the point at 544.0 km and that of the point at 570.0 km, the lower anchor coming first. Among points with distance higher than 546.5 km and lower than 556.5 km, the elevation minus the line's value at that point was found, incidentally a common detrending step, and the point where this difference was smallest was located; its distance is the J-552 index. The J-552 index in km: 547.0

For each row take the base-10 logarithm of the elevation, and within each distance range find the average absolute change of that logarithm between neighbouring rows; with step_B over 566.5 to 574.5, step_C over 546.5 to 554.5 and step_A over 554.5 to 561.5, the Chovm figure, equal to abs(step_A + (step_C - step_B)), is 0.023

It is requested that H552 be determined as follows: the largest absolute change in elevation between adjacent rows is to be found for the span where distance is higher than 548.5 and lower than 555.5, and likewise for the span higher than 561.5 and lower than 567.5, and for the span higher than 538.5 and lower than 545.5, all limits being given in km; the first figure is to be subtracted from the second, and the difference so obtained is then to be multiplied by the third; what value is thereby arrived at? 0.026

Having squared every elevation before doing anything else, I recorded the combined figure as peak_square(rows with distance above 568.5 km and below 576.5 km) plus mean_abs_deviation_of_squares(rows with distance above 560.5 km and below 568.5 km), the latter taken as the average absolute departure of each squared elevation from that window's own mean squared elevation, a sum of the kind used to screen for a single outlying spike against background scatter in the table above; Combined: 14.2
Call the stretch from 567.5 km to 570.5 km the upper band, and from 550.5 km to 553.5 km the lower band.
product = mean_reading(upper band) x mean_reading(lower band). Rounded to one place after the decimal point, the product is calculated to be 17.3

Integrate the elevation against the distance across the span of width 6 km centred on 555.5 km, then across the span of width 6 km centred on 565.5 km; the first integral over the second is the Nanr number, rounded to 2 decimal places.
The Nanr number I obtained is 1.18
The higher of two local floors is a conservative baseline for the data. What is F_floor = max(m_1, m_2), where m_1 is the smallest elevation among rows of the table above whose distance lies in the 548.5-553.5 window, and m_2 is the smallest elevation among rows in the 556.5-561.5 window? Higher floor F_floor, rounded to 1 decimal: 4.9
